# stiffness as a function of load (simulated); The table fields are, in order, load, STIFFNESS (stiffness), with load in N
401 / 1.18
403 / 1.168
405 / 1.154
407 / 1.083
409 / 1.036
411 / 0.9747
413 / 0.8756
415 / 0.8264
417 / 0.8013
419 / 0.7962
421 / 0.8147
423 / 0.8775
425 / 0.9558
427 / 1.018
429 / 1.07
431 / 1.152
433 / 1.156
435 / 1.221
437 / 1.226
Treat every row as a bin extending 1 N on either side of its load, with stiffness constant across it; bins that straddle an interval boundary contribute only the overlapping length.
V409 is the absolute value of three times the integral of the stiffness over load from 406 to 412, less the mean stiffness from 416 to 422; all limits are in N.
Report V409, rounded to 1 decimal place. 17.8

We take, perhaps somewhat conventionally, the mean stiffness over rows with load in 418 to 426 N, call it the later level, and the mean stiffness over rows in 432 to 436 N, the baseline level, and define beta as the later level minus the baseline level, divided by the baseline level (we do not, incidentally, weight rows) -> -0.28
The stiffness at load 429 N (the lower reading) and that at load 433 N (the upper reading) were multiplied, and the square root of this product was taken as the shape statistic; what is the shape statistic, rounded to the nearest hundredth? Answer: 1.11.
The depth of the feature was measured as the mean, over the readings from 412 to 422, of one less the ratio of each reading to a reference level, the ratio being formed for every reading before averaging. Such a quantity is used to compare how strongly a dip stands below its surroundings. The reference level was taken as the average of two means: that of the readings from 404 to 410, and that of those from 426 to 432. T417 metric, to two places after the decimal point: 0.24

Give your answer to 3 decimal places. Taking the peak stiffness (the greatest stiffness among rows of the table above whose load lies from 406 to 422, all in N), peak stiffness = 1.083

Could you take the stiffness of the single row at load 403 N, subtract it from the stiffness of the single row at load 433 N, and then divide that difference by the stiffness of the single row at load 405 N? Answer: -0.01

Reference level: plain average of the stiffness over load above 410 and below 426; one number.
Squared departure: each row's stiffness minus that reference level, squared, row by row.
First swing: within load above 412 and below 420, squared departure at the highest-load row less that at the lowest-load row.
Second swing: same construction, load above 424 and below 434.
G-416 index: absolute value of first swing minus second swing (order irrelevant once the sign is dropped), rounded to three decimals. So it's 0.072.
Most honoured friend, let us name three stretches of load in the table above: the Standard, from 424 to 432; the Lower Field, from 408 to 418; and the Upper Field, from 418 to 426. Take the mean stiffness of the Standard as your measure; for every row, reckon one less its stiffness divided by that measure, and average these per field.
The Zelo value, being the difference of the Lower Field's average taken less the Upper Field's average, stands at -0.04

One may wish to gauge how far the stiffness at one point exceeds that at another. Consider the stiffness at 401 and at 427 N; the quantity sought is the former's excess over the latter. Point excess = 0.16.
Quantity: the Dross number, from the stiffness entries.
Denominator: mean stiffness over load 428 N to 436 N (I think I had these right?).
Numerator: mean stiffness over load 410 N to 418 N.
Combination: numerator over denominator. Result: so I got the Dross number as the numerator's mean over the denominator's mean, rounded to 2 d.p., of 0.76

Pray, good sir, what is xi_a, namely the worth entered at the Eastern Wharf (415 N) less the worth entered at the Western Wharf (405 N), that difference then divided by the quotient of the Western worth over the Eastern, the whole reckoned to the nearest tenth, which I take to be -0.2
